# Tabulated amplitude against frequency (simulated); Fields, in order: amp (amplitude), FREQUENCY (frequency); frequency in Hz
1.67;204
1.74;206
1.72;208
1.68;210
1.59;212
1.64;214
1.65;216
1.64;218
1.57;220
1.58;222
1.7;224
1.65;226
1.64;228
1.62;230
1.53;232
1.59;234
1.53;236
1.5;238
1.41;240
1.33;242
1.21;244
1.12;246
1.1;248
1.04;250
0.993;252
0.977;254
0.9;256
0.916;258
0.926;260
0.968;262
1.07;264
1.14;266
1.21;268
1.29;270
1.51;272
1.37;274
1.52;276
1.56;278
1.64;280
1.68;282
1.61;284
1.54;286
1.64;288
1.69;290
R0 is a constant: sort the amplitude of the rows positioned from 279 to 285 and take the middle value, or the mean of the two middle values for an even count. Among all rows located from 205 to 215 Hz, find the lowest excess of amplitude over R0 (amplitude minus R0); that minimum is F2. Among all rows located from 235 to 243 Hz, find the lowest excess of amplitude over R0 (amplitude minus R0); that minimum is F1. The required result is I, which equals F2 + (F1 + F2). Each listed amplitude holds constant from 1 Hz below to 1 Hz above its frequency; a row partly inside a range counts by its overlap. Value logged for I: -0.4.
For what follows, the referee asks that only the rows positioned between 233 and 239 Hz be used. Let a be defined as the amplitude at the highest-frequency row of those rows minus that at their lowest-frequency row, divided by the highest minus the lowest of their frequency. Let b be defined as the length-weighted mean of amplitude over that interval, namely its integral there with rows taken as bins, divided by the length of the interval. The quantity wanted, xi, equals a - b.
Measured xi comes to -1.56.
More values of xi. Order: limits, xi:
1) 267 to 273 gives -1.26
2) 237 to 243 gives -1.46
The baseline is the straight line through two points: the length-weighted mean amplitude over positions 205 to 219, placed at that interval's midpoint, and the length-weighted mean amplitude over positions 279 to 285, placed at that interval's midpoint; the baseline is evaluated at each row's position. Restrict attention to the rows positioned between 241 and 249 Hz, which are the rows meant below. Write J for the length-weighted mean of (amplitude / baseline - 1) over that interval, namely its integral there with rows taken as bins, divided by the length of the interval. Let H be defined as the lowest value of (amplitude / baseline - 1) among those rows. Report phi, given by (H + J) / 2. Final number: -0.31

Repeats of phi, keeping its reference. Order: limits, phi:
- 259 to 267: -0.41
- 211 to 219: -0.03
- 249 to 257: -0.43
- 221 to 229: -0.03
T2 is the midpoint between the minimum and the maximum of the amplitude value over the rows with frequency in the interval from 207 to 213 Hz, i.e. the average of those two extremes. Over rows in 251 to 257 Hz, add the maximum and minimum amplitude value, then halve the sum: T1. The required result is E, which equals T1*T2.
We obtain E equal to 1.6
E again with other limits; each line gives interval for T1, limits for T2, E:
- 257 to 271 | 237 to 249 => 1.4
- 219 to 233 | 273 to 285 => 2.5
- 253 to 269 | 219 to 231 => 1.7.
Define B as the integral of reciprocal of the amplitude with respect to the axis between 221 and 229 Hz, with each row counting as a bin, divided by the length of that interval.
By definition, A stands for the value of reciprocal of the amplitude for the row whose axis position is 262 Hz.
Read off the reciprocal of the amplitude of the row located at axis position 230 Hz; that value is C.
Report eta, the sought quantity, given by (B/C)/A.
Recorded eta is 0.96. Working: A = 1.03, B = 0.609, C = 0.62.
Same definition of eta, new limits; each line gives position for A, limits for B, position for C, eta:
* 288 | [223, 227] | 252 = 0.97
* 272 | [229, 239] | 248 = 1.07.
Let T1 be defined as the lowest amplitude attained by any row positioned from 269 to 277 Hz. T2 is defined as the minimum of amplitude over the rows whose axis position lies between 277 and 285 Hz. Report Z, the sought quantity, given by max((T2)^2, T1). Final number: 2.4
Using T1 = 1.29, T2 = 1.56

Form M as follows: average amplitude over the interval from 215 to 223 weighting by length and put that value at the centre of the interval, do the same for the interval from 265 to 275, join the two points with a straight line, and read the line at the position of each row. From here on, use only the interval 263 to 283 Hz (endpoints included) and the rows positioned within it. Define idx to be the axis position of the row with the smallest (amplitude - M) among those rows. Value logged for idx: 264 Hz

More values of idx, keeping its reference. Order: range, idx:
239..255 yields 254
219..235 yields 220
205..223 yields 212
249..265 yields 256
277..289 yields 278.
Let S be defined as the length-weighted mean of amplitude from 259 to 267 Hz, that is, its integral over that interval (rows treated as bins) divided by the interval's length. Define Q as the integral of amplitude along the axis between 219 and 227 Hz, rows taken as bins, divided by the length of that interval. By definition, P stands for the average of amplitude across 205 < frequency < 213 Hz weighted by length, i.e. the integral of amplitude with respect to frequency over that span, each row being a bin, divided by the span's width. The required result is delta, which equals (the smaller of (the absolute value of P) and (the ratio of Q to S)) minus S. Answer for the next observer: 0.6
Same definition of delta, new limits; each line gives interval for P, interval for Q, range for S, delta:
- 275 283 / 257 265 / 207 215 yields -1.1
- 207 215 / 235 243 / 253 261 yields 0.6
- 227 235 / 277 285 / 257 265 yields 0.6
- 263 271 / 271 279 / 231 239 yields -0.6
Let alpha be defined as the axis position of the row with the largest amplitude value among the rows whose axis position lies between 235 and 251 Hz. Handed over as 236 Hz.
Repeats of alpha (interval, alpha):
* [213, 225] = 224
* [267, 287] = 282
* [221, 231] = 224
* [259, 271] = 270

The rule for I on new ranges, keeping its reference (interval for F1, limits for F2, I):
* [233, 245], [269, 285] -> -1.1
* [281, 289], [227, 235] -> -0.3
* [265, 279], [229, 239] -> -0.8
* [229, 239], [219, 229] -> -0.3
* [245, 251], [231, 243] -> -1.2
